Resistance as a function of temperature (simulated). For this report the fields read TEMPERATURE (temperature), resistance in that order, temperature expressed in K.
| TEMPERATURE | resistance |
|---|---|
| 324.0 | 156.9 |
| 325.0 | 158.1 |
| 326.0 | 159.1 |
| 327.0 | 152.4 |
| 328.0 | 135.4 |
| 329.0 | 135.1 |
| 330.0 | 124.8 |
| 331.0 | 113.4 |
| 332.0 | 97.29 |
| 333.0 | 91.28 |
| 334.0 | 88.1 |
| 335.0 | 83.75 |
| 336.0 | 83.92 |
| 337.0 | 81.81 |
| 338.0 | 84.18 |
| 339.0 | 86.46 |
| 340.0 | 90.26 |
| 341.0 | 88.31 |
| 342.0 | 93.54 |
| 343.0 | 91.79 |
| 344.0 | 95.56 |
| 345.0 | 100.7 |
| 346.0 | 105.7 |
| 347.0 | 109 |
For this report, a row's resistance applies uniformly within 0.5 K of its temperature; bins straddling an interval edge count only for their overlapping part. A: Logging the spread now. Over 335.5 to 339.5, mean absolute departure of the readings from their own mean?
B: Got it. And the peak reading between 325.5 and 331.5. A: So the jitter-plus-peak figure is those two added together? 160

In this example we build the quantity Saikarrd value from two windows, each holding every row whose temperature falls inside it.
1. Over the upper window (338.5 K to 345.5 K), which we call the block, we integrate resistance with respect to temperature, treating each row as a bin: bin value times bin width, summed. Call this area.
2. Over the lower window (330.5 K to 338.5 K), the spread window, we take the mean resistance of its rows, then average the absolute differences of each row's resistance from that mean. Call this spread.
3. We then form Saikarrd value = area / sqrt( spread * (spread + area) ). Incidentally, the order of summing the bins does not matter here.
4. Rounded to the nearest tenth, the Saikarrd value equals 9.1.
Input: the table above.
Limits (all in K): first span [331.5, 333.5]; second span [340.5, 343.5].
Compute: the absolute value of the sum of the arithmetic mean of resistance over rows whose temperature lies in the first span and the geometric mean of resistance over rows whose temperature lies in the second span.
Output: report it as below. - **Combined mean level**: 185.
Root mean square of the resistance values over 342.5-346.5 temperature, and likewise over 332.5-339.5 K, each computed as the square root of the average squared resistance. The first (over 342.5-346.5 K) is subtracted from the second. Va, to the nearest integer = -13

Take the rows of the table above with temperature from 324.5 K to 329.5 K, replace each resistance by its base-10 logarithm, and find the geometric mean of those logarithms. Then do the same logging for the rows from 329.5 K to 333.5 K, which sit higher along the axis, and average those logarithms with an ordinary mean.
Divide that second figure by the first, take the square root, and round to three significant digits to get 0.966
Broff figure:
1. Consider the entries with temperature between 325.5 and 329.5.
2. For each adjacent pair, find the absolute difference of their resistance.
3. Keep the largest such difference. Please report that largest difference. 17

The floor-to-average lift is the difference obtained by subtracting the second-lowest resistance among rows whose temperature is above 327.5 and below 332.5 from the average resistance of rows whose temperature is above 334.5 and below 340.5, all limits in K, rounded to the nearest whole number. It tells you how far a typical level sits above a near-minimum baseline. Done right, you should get -28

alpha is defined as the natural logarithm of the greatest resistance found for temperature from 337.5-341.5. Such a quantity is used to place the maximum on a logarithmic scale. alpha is 4.50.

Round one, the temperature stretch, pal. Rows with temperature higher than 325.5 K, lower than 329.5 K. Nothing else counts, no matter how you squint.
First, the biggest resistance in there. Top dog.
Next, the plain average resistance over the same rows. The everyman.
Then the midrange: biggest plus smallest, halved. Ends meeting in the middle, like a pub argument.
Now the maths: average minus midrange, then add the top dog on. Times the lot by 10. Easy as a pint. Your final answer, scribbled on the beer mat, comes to 1575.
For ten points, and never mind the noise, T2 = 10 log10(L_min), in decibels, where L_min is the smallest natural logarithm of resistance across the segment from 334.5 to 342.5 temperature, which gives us 6.439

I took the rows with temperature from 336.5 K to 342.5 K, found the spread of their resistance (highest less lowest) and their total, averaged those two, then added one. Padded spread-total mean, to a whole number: 269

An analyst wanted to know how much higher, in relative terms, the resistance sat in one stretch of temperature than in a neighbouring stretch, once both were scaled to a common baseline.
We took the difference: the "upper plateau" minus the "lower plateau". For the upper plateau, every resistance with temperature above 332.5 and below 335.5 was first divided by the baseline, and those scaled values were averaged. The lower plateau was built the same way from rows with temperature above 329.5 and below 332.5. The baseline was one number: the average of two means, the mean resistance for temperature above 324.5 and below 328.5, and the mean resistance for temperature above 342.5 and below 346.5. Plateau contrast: -0.19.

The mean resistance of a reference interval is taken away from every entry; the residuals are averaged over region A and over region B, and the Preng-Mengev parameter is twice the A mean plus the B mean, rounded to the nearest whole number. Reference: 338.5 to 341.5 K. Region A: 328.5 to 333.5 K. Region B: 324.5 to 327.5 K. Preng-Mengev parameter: 116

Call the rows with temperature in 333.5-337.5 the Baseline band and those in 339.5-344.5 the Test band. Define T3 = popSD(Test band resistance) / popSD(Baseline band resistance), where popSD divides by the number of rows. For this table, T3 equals 1.1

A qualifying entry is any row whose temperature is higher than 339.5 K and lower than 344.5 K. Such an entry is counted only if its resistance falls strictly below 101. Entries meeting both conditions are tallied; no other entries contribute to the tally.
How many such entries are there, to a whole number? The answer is 5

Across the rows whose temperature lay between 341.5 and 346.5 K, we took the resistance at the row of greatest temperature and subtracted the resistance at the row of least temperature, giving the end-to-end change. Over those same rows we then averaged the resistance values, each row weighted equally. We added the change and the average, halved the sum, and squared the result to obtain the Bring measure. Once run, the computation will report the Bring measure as 3004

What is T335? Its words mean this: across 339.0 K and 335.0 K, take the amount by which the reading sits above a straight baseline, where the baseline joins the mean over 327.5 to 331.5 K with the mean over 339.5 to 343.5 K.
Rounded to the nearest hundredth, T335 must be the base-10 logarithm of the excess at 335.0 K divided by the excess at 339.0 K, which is 0.35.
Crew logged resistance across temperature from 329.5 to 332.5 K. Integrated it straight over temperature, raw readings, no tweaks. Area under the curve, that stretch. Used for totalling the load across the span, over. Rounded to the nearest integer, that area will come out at 335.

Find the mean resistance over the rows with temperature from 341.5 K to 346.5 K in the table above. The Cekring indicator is 97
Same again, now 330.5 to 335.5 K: 95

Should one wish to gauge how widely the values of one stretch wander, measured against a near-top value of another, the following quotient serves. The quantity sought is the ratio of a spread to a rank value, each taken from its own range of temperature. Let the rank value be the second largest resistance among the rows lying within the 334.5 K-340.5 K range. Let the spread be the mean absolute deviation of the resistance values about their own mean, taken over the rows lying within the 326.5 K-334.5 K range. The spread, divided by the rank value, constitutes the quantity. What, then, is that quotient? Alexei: 0.23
